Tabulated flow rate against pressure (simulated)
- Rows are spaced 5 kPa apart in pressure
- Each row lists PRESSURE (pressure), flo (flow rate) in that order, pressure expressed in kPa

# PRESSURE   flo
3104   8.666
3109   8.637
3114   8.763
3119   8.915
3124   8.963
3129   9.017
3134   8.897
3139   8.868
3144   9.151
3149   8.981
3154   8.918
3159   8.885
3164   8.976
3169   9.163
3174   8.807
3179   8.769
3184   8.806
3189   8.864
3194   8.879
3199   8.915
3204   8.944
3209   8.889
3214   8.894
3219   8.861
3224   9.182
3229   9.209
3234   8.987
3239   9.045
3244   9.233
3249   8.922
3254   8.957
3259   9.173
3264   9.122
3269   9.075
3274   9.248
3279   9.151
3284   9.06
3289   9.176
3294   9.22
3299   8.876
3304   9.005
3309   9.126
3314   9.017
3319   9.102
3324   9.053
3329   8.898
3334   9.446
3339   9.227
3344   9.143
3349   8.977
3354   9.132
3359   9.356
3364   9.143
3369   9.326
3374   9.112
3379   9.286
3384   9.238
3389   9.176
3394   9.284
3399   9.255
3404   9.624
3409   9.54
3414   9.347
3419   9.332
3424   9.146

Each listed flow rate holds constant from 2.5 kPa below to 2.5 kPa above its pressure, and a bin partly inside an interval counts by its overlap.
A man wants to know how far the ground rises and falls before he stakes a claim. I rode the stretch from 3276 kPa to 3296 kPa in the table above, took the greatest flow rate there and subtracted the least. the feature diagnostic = 0.16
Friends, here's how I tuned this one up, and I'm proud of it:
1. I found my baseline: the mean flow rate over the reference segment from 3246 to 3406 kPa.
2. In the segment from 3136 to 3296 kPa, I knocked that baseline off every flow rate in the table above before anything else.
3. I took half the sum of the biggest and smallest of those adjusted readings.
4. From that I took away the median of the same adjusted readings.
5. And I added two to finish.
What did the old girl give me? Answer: 2.03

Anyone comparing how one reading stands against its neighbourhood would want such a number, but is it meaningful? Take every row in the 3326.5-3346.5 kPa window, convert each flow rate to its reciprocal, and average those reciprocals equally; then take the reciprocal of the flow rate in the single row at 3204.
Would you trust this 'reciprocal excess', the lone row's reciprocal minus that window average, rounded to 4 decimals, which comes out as 0.0028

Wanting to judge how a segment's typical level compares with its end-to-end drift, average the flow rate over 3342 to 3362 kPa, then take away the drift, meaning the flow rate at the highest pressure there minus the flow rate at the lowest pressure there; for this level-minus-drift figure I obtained 8.9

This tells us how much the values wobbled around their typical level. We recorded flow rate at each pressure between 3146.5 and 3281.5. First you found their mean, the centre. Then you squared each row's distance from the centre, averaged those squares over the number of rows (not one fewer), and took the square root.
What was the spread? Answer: 0.141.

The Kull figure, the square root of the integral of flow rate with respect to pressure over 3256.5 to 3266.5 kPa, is 9.56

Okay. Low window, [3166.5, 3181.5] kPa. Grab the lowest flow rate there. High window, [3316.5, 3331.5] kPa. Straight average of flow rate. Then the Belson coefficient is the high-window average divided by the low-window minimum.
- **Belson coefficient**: 1.028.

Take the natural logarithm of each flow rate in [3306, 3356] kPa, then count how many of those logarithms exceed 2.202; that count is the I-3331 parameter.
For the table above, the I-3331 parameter 7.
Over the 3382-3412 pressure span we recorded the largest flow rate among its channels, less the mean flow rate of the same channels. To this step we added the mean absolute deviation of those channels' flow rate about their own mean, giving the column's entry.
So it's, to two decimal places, 0.42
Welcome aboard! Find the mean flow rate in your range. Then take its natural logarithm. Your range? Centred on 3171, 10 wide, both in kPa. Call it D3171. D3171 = 2.20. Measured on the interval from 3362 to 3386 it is 2.22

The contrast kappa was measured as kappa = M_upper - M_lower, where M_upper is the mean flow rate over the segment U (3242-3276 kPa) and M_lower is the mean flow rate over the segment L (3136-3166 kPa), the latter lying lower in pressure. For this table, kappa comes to 0.14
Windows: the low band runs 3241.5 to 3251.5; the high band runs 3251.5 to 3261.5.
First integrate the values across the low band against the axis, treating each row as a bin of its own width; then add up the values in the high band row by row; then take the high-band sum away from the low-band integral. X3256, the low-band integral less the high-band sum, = 72.6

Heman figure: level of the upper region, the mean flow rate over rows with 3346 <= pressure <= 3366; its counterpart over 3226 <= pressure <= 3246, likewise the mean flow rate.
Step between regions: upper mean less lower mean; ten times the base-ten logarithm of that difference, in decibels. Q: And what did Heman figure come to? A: -15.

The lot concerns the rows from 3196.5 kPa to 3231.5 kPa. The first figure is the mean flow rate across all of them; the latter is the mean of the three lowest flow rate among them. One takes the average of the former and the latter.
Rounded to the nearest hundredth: 8.93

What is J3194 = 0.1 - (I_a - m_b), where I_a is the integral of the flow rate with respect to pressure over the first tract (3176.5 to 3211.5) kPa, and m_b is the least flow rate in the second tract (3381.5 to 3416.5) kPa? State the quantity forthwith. -301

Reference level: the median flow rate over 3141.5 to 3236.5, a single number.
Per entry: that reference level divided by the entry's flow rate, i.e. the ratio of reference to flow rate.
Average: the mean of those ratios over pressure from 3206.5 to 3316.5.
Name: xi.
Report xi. 0.984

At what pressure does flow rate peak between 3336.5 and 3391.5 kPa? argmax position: 3359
